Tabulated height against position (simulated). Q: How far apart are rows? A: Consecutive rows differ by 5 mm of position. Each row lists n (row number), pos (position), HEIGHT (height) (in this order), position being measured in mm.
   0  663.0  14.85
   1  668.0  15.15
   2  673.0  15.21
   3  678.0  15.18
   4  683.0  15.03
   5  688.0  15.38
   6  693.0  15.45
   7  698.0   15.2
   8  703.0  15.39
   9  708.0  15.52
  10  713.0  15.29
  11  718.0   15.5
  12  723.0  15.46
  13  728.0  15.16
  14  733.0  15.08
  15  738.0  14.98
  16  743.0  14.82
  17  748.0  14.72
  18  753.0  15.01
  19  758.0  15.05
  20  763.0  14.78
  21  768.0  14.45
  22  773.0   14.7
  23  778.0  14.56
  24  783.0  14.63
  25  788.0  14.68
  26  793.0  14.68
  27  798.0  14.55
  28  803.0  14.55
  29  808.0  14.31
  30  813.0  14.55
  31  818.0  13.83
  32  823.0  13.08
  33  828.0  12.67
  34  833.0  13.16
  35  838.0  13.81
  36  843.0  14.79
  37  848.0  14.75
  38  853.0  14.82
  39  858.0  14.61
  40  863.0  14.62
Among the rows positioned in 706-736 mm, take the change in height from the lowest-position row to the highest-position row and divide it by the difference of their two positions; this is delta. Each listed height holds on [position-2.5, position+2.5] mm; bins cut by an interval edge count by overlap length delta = -0.018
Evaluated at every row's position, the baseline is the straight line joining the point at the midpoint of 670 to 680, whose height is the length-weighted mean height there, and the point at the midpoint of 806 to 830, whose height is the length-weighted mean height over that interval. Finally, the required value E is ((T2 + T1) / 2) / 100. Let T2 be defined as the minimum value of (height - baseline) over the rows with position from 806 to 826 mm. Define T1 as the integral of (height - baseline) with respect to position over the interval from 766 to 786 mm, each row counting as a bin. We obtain 0.043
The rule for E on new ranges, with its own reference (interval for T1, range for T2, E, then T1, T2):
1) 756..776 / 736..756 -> 0.051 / 9.8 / 0.3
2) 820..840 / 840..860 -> -0.032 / -7.8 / 1.3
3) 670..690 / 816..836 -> 0.001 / 1.1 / -0.9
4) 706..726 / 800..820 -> 0.068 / 13.4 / 0.1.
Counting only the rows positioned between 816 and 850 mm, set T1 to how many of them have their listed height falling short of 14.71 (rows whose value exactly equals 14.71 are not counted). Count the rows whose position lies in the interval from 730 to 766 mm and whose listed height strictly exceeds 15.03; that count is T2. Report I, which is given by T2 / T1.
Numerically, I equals 0.40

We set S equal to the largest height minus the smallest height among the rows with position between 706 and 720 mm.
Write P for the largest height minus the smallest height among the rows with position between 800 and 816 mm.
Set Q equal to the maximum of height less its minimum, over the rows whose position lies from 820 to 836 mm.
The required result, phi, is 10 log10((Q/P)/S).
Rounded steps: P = 0.24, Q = 0.49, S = 0.23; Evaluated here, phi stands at 9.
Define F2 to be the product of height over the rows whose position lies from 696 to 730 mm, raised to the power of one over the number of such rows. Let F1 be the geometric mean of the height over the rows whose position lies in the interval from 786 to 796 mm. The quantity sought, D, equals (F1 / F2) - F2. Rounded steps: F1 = 14.7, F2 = 15.4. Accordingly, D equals -14.4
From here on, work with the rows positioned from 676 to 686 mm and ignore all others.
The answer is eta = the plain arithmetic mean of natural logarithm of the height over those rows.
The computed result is 2.72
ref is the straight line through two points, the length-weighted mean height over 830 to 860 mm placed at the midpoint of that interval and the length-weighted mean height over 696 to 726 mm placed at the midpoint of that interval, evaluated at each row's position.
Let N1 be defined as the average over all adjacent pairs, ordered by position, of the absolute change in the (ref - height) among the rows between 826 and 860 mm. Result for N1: 0.42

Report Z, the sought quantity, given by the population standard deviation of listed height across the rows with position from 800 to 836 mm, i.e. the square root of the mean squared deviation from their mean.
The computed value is 0.71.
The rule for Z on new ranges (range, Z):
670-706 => 0.14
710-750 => 0.26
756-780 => 0.21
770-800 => 0.06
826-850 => 0.84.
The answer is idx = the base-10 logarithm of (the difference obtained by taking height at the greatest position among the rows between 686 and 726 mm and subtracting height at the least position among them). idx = -1.1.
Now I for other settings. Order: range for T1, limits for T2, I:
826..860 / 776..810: 0.00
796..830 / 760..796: 0.00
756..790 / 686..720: 1.40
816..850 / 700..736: 1.40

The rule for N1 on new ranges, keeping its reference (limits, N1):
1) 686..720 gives 0.19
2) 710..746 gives 0.12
